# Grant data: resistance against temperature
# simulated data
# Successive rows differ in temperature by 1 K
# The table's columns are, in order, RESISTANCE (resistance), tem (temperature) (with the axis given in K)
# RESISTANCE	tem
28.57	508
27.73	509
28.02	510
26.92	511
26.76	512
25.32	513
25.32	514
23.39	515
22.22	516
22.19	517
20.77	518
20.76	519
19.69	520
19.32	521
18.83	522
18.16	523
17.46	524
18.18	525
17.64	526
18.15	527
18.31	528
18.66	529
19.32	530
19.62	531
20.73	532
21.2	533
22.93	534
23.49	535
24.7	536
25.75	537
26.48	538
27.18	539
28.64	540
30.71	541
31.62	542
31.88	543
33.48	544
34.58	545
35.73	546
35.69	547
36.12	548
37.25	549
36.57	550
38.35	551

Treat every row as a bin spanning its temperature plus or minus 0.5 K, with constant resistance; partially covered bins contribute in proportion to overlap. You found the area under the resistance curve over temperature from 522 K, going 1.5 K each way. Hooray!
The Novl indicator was 56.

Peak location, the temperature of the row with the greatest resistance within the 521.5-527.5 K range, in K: 522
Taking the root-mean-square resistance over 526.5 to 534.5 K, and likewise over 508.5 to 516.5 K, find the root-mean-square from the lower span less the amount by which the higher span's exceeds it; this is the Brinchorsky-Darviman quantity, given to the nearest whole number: 32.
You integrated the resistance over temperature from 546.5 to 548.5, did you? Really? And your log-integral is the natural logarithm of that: 4.27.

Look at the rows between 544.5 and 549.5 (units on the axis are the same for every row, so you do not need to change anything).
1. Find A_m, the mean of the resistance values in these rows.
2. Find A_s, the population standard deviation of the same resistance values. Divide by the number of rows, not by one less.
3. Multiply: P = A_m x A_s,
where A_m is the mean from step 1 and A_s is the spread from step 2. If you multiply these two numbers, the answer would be 31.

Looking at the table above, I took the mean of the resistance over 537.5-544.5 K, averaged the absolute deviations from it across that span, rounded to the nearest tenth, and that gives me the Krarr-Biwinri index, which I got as 2.2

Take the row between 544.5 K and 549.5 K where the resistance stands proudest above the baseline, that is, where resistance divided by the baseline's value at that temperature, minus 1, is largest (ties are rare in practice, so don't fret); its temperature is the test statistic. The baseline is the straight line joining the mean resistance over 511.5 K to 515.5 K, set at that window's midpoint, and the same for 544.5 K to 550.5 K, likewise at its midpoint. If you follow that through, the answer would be 549 K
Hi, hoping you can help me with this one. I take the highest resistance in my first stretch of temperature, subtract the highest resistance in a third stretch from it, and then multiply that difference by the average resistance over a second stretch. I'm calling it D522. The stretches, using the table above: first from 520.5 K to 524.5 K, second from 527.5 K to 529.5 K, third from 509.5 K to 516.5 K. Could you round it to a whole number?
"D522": -161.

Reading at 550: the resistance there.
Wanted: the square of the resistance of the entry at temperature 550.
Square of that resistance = 1337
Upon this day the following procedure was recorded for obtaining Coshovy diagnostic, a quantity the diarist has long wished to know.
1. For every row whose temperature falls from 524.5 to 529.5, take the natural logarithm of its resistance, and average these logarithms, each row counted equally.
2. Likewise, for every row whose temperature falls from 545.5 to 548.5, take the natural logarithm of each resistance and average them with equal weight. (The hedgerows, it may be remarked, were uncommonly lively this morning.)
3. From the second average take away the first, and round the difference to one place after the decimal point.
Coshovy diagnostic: 0.7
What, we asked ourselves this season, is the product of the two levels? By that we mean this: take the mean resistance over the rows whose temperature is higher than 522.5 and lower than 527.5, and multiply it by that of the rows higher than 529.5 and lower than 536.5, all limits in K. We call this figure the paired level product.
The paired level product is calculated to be 389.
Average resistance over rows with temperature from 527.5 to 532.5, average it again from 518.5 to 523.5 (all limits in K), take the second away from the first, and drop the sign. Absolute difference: 0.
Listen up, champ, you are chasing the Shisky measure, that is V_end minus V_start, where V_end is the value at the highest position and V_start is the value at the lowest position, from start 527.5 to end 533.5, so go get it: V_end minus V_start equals 3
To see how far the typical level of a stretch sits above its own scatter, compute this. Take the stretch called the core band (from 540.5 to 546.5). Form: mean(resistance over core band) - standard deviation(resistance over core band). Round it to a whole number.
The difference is 31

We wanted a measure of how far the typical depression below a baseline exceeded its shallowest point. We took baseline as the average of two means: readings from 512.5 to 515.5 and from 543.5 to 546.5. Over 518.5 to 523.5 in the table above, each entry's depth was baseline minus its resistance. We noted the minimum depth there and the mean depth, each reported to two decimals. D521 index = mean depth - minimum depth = 1.41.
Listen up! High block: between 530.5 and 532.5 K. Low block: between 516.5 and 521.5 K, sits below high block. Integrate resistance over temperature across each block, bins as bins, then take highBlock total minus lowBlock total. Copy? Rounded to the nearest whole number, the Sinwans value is -62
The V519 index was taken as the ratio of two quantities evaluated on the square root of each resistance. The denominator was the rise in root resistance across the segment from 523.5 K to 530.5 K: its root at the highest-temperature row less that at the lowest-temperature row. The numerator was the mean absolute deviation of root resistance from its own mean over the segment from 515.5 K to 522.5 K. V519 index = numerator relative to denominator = 0.6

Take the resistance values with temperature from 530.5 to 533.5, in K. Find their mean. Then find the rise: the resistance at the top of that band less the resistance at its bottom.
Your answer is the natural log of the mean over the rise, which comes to 2.6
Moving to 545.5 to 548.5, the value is 4.5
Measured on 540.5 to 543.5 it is 3.3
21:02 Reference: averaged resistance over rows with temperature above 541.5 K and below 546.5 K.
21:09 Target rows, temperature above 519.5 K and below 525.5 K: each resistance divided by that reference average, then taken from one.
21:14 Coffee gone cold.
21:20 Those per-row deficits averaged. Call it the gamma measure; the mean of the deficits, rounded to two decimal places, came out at 0.44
